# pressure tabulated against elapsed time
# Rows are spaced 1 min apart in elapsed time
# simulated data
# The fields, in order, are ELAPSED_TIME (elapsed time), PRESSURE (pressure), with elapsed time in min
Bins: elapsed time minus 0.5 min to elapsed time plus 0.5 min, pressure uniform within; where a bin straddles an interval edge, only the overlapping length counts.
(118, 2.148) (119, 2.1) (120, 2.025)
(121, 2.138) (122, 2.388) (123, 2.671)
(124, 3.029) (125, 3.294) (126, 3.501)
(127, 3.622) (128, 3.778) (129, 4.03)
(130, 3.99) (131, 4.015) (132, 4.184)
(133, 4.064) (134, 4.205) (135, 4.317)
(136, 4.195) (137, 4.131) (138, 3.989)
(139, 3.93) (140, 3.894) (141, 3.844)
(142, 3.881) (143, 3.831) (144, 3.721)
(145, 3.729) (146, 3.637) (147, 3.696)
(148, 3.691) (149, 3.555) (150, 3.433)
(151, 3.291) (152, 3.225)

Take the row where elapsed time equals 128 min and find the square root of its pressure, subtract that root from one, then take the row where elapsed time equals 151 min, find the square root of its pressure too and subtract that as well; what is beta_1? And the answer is -2.76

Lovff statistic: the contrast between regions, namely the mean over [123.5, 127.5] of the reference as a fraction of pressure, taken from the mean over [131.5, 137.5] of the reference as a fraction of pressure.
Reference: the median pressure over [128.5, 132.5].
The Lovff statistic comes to -0.24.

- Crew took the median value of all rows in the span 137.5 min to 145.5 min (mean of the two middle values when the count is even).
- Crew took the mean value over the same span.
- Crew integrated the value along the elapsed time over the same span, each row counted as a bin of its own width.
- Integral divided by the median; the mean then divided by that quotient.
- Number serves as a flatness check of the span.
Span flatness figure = 0.483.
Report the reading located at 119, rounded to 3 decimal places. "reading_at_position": 2.100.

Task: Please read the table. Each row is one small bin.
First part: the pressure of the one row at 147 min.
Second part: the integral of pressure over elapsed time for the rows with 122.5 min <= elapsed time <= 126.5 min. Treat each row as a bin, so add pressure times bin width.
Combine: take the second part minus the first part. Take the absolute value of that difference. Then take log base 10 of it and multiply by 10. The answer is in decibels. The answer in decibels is 9.4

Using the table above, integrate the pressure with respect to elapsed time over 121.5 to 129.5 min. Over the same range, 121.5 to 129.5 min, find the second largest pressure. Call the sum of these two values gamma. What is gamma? 30.1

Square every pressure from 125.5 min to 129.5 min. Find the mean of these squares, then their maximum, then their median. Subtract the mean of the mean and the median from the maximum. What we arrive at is 2.4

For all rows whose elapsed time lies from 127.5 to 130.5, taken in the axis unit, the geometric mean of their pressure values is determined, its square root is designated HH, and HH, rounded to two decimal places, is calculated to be 1.98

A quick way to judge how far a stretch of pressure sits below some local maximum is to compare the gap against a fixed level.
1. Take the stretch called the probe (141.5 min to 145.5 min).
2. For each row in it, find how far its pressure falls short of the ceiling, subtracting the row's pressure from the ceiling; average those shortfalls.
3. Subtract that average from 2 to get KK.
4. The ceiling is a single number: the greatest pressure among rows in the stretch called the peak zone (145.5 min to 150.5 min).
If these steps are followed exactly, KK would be 2.09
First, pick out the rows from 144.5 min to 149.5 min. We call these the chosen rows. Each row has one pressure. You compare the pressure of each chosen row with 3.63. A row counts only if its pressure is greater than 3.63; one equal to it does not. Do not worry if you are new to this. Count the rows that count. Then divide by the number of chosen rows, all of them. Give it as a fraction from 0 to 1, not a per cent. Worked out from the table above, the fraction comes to 0.80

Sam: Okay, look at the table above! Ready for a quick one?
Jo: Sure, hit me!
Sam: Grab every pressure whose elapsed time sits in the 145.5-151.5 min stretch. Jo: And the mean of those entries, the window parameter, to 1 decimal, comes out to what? 3.6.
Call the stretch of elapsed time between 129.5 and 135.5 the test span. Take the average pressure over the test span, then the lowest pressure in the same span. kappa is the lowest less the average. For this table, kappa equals -0.14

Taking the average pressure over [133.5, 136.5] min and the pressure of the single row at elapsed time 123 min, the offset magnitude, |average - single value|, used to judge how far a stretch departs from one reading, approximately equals 1.6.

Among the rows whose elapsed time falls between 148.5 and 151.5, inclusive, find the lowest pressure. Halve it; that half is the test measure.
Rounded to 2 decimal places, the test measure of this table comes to 1.65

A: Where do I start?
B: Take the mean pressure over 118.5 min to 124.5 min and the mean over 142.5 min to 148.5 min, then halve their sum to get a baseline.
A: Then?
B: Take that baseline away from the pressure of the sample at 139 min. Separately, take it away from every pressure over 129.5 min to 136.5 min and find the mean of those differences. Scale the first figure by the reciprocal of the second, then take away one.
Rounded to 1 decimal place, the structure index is -0.2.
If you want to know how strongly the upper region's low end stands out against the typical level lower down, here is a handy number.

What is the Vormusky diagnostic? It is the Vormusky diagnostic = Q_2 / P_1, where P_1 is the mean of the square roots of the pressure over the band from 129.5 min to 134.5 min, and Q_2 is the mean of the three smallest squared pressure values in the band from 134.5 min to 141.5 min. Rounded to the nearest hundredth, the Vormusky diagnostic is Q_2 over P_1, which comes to 7.48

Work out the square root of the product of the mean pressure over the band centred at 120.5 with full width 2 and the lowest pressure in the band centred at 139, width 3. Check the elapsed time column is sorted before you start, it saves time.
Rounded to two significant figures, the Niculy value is 2.8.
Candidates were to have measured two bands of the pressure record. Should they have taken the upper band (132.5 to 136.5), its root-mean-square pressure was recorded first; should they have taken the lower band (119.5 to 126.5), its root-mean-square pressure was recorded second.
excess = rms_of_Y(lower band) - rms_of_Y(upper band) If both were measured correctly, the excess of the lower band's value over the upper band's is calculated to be -1.4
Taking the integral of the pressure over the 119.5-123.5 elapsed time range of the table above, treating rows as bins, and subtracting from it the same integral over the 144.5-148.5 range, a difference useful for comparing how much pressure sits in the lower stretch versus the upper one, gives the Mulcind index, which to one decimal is -5.5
